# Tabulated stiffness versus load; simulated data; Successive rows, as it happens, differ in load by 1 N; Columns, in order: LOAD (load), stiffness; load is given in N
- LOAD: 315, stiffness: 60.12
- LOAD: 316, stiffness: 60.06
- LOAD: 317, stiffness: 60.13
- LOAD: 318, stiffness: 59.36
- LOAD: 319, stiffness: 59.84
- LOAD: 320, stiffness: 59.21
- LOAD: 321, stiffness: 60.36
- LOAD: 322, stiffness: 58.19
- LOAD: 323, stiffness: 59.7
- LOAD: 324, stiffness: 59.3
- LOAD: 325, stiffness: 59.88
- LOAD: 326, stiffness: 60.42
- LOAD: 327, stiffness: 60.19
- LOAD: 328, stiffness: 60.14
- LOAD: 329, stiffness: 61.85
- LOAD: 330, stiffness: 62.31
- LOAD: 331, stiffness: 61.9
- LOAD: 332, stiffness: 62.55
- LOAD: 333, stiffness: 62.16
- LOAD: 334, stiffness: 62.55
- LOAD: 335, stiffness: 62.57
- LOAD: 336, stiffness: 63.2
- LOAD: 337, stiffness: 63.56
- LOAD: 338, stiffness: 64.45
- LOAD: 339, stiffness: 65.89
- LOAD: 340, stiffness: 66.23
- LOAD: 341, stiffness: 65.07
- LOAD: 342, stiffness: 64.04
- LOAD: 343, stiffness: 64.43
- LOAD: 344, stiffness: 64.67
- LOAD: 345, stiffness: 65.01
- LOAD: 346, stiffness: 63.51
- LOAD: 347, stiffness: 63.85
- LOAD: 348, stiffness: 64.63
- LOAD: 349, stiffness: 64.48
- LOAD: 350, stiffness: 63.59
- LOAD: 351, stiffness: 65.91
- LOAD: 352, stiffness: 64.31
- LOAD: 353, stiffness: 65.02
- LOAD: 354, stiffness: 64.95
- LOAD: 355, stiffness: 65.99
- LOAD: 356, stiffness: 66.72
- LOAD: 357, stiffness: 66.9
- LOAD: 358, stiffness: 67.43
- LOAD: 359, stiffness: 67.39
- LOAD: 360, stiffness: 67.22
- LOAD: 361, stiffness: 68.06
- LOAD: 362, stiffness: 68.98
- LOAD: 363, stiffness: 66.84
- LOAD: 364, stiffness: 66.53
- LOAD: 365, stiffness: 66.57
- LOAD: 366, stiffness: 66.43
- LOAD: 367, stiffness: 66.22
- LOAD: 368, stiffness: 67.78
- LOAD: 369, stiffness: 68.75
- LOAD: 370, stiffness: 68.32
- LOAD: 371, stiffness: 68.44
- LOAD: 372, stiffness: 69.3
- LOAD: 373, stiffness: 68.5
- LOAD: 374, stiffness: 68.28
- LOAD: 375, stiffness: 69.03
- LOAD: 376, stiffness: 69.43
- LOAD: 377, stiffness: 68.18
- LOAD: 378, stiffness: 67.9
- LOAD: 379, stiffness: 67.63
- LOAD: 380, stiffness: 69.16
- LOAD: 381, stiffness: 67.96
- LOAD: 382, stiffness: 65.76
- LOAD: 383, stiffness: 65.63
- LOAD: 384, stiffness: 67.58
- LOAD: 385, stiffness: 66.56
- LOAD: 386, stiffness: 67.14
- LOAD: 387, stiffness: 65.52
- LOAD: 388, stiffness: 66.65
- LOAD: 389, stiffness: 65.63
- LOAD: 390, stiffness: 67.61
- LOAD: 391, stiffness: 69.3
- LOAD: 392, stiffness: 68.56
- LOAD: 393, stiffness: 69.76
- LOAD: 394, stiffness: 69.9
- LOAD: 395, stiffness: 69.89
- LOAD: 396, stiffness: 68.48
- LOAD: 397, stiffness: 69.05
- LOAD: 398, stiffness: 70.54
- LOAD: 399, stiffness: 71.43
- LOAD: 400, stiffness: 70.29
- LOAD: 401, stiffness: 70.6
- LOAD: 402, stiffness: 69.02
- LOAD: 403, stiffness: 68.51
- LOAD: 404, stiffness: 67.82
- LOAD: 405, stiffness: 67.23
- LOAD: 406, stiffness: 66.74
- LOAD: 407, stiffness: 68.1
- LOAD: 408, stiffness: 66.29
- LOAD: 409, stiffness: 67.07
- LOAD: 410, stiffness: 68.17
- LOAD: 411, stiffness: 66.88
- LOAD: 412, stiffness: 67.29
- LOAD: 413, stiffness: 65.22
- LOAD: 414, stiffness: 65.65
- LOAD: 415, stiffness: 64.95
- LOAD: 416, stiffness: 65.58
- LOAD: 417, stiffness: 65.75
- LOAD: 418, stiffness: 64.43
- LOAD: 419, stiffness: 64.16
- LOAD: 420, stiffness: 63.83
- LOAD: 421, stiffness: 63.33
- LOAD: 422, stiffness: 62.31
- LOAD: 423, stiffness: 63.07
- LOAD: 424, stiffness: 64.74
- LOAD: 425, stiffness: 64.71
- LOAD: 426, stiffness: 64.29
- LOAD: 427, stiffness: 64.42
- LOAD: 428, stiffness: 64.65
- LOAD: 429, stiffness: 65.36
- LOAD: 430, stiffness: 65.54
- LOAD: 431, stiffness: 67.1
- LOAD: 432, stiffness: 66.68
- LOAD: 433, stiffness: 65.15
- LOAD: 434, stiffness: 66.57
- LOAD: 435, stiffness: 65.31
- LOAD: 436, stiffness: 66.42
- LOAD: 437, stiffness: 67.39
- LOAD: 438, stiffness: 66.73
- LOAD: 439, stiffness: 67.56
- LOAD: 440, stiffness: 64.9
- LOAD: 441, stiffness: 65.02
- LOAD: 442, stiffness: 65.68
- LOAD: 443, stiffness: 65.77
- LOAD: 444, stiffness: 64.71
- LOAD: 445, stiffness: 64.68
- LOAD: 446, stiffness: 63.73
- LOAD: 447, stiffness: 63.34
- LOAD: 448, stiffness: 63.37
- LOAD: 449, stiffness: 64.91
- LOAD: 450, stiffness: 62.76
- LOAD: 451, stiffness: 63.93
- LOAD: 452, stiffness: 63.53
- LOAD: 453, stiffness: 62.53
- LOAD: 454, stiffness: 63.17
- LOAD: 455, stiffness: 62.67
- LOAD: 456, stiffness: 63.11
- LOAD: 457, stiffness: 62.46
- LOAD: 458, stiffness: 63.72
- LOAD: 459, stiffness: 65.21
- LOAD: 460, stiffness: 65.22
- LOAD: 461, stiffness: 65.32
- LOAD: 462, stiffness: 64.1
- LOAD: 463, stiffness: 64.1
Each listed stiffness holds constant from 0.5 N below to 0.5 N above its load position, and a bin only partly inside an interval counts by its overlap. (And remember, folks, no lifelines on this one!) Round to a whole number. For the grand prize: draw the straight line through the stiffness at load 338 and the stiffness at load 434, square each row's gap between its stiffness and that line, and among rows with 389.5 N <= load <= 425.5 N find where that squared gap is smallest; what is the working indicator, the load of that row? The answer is 408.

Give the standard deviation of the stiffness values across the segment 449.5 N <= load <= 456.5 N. 0.5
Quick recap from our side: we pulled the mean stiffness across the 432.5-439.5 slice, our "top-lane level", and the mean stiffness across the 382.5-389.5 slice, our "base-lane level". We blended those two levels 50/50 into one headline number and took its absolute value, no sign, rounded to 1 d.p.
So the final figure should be 66.4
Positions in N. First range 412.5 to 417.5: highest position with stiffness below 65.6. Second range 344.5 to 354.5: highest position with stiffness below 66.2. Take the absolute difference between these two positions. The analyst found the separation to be 62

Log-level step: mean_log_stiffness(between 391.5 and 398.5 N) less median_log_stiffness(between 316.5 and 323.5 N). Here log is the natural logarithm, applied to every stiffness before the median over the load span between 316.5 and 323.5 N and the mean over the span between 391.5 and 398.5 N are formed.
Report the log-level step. 0.15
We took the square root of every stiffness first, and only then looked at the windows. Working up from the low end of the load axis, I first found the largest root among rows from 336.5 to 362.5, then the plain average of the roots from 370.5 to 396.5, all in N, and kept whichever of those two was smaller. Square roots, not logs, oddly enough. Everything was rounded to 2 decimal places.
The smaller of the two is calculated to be 8.25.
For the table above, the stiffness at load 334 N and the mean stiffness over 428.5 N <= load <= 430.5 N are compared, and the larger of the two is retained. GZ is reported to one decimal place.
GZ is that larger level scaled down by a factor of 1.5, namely 43.6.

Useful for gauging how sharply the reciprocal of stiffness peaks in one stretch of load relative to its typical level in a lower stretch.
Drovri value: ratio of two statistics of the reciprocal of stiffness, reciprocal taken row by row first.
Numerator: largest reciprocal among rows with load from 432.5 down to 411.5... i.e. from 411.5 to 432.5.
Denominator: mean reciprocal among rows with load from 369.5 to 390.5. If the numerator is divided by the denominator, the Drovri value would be 1.09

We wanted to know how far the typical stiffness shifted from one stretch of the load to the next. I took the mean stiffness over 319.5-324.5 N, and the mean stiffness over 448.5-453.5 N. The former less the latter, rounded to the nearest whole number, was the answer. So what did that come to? -4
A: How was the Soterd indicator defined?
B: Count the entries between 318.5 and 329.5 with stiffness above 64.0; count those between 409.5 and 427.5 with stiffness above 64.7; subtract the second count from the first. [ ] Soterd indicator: -10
